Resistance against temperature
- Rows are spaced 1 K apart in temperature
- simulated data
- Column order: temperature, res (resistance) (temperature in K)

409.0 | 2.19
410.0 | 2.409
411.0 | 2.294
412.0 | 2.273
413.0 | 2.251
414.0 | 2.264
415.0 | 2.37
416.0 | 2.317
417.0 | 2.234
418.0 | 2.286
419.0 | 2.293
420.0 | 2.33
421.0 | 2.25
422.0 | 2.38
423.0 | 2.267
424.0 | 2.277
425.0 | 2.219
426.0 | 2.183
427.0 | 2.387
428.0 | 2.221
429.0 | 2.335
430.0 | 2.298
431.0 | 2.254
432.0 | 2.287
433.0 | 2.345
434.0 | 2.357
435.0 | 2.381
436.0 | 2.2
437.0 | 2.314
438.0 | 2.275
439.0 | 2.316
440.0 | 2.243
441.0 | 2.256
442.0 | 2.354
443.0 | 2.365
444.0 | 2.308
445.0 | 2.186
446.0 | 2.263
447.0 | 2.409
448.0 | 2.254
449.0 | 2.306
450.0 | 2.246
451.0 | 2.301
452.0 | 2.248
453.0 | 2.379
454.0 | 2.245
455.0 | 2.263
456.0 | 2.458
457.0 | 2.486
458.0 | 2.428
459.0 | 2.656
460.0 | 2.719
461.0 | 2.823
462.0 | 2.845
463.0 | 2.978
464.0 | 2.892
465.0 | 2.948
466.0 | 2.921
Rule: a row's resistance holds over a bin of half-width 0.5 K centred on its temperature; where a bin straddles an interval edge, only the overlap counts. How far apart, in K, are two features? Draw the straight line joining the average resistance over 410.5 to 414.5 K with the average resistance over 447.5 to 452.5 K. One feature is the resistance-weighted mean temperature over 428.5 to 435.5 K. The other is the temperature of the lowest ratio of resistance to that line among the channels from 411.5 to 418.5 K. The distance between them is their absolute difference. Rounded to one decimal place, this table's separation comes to 15.0 K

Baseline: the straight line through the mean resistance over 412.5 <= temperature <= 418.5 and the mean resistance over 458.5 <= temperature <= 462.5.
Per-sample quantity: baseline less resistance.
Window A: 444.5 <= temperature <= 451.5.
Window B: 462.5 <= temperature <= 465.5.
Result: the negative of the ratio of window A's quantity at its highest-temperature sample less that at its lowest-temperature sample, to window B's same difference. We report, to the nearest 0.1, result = 1.0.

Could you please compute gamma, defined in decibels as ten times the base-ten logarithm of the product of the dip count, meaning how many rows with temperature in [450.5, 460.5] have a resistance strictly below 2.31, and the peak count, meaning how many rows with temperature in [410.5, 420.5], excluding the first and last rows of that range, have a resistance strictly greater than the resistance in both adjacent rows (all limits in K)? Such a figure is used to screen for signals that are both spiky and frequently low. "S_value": 6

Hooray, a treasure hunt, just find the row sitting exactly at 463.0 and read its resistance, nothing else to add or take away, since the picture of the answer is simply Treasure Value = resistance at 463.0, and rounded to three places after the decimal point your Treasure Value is 2.978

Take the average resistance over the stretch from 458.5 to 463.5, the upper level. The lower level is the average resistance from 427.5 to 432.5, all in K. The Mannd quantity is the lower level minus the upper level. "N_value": -0.53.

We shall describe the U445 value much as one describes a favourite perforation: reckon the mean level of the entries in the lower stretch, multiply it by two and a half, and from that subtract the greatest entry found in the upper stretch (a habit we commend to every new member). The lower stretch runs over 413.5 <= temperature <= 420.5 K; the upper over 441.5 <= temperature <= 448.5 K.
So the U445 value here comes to 3.34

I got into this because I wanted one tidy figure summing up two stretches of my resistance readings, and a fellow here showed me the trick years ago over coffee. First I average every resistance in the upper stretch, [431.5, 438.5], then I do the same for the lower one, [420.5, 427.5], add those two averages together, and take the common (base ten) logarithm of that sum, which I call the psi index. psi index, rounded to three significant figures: 0.662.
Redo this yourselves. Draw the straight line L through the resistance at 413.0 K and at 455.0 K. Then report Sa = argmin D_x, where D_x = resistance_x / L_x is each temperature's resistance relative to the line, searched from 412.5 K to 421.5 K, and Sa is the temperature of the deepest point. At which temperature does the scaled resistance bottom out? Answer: 417.0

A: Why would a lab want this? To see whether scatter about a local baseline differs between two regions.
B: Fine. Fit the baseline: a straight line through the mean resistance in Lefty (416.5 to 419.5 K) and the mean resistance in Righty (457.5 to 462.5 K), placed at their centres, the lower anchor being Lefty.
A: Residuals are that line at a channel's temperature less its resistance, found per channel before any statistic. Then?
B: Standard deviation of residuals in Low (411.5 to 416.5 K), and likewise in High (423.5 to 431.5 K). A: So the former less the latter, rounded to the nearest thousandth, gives -0.026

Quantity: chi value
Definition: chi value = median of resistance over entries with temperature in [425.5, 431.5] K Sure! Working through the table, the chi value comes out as 2.28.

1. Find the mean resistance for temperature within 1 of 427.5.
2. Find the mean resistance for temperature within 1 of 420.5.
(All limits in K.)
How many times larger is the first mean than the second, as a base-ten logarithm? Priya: 0.00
